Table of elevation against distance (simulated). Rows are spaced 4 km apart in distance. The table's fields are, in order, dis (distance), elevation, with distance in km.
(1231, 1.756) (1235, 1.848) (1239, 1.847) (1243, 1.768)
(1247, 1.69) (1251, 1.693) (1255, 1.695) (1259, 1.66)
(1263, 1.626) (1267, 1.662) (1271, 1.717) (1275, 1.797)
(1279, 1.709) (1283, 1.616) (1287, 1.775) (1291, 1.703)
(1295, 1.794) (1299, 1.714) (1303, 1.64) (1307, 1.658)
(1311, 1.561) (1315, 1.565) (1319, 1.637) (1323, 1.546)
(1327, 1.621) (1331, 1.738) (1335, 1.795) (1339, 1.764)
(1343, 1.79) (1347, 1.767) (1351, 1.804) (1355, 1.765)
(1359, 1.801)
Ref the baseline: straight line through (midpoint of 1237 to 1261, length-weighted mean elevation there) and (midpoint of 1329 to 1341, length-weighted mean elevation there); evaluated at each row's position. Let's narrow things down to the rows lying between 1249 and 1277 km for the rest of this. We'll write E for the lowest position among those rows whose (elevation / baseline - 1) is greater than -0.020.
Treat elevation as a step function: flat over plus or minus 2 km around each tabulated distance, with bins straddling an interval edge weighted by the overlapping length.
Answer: 1251 km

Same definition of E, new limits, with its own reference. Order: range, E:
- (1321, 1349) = 1331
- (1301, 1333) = 1331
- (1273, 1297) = 1275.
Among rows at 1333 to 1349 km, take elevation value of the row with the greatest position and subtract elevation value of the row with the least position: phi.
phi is -0.03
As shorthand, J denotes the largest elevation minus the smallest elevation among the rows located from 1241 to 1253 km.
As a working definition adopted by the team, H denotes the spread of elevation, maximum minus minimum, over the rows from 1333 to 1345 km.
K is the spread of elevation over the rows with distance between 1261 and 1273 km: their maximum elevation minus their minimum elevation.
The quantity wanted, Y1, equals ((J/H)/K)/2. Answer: 14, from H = 0.03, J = 0.078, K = 0.091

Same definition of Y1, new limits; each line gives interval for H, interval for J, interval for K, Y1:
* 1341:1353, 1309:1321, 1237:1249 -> 7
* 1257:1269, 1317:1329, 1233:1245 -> 16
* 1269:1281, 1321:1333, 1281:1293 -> 7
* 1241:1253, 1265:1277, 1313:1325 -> 10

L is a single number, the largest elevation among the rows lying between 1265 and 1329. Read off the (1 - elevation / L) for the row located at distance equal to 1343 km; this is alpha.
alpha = 0.004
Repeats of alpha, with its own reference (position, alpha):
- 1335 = 0.001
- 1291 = 0.052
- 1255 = 0.057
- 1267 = 0.075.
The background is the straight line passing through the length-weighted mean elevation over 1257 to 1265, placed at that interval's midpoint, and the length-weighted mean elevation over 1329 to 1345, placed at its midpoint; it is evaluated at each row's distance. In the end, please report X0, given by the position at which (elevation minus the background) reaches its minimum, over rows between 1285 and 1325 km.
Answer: 1323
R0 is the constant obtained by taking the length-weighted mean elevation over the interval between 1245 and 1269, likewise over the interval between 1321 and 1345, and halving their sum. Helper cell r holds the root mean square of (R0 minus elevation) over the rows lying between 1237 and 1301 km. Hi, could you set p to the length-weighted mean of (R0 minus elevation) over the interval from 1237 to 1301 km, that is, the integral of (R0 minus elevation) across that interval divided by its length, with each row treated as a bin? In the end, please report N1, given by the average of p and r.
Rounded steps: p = -0.03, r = 0.068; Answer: 0.0205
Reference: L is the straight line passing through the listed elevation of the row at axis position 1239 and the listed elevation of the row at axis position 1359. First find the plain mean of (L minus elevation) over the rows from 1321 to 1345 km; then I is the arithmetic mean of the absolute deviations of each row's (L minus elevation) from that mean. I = 0.086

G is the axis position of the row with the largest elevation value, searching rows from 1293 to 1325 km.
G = 1295 km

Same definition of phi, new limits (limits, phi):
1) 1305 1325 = -0.11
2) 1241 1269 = -0.11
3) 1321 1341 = 0.22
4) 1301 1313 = -0.08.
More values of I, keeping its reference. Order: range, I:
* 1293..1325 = 0.060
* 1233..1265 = 0.067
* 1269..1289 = 0.051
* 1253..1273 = 0.027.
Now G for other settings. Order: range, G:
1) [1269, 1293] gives 1275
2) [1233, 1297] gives 1235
